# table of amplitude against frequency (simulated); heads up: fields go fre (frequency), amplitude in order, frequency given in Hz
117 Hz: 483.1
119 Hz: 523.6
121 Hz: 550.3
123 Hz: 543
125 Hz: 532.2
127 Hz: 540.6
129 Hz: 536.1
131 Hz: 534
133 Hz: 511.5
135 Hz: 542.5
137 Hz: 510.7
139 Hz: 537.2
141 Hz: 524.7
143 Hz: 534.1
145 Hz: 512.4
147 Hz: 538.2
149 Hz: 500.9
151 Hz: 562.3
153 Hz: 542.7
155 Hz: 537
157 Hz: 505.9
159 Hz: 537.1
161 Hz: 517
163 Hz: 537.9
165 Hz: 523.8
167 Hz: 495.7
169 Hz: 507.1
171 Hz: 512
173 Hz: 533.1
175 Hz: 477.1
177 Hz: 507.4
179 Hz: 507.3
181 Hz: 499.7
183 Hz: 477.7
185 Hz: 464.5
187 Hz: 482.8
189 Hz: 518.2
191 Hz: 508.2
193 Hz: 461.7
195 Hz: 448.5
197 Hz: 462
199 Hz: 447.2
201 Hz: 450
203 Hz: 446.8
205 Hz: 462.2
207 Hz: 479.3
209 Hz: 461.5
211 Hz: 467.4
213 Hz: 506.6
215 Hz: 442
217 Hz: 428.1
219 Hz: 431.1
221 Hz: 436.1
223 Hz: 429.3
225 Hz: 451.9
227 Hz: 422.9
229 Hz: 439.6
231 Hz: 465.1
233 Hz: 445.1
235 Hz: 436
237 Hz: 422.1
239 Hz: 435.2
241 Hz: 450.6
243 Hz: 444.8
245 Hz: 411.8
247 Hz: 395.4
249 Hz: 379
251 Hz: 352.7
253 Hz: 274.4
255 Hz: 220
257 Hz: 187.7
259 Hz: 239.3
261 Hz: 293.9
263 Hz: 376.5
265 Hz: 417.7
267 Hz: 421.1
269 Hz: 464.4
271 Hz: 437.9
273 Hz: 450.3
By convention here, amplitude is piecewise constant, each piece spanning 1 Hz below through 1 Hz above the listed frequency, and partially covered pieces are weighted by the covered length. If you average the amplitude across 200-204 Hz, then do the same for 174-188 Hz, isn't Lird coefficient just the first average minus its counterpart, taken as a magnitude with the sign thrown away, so 40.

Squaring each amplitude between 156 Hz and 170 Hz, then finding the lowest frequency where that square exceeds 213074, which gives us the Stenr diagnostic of 157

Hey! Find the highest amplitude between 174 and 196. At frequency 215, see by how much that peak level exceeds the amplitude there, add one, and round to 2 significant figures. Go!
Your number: 77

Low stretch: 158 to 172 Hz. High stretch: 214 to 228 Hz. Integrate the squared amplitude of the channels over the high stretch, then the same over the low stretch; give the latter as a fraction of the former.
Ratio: 1.43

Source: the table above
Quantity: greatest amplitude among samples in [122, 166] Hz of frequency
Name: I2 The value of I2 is 562.3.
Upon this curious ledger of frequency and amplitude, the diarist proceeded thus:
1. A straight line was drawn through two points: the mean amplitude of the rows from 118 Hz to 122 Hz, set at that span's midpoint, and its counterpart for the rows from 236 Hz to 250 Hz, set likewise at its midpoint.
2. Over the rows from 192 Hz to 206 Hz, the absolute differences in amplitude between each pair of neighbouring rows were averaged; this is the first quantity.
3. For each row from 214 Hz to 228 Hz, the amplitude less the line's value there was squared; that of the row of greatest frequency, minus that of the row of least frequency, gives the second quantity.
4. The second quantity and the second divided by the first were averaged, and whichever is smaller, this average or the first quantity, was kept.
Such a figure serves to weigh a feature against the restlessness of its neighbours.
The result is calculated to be 10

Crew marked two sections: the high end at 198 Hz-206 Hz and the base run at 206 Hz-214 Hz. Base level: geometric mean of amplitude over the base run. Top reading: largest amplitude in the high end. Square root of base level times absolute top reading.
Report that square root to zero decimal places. 470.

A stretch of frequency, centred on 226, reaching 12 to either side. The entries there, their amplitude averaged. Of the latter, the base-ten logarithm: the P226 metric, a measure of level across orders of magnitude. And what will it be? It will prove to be 2.64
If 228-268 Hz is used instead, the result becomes 2.57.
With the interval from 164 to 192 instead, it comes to 2.70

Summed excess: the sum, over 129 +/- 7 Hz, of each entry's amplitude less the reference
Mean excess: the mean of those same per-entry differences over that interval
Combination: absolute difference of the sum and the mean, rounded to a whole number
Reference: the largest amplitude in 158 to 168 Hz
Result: 22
